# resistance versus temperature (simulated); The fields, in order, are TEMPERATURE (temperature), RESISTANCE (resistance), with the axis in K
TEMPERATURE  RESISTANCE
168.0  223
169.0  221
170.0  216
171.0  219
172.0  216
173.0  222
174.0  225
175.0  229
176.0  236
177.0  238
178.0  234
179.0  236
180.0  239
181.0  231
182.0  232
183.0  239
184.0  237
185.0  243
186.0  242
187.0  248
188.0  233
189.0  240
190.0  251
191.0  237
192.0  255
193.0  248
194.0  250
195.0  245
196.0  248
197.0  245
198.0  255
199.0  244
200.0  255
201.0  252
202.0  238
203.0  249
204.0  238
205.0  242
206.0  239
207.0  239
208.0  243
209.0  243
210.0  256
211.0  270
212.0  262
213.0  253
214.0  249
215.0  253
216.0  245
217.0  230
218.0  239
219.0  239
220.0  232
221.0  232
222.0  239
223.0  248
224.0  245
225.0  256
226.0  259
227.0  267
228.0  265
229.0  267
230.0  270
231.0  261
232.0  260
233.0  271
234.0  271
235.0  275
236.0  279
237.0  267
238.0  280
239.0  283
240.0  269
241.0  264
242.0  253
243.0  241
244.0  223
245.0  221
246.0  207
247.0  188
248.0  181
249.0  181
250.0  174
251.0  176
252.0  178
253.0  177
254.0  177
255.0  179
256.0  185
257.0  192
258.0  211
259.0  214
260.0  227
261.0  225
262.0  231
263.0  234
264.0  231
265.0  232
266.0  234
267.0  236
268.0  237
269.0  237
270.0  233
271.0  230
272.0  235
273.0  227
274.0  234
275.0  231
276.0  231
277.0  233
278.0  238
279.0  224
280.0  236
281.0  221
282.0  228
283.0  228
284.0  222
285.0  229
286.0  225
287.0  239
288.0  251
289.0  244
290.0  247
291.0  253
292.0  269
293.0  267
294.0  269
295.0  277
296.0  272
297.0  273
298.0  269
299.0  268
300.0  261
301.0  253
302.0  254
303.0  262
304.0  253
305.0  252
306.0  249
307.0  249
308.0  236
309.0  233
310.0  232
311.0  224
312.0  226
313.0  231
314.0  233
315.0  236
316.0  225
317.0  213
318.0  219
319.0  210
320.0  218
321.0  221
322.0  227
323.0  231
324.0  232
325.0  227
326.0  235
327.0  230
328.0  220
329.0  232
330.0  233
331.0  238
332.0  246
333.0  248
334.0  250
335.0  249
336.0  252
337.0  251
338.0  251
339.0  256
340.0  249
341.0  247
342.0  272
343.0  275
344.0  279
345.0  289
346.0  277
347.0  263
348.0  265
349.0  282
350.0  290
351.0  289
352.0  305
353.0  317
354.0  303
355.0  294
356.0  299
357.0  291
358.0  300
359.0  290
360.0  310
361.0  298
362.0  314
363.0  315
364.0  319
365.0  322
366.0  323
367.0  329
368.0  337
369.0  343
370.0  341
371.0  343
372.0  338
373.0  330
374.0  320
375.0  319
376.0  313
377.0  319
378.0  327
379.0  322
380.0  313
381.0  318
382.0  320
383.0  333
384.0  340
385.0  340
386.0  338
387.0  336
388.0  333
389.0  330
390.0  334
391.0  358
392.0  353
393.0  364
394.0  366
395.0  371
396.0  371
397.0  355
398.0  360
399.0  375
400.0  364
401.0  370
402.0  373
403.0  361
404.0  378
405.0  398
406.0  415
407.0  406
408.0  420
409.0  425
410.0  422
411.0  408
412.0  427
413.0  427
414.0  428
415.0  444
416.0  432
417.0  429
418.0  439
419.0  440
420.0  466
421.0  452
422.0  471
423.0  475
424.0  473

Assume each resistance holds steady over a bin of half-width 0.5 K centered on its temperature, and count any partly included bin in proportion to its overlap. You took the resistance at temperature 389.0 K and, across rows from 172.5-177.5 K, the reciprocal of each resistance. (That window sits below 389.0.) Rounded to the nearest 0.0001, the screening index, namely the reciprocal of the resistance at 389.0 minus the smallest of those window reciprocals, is -0.0012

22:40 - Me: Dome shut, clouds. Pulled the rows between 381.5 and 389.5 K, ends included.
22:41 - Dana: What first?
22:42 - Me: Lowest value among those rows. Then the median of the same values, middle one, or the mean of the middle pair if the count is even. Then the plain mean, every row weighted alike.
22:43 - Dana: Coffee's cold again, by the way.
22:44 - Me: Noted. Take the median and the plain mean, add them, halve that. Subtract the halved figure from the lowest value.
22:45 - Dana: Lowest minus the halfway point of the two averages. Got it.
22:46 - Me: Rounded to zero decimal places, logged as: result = -14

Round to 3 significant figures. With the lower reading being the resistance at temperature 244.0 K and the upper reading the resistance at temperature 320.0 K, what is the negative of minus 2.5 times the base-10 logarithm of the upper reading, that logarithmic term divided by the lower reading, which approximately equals 0.0262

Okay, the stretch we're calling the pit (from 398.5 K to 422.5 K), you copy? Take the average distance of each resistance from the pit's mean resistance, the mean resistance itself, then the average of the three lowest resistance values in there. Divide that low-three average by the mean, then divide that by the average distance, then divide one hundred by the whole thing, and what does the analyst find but 2904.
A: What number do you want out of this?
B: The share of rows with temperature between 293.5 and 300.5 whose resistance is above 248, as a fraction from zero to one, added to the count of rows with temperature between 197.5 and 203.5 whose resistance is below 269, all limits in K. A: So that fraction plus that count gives 7.0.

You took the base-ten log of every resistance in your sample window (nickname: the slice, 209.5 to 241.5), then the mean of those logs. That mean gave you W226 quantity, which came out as 2.41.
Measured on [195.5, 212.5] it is 2.39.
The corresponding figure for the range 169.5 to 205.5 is 2.38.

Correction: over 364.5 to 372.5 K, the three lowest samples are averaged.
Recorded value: 325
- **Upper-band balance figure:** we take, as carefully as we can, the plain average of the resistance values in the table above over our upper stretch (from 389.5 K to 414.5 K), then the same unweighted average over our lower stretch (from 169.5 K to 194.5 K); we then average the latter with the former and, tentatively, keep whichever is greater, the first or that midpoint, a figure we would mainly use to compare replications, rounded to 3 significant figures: 385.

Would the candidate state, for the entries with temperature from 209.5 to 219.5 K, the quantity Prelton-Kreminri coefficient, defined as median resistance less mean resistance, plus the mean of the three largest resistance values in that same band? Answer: 264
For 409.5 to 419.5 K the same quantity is 440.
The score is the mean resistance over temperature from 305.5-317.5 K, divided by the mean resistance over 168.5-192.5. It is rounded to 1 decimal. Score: 1.0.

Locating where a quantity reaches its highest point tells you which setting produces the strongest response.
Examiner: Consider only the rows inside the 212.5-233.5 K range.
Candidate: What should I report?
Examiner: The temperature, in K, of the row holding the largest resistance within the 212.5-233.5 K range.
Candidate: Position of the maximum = 233.0 K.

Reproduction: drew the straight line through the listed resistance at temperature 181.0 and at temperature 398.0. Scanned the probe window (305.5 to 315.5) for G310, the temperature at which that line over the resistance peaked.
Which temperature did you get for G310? 311.0 K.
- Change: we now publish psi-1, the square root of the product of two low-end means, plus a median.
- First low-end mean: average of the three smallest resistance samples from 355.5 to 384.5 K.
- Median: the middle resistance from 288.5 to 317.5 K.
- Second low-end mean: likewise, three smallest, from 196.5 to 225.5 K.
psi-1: 512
